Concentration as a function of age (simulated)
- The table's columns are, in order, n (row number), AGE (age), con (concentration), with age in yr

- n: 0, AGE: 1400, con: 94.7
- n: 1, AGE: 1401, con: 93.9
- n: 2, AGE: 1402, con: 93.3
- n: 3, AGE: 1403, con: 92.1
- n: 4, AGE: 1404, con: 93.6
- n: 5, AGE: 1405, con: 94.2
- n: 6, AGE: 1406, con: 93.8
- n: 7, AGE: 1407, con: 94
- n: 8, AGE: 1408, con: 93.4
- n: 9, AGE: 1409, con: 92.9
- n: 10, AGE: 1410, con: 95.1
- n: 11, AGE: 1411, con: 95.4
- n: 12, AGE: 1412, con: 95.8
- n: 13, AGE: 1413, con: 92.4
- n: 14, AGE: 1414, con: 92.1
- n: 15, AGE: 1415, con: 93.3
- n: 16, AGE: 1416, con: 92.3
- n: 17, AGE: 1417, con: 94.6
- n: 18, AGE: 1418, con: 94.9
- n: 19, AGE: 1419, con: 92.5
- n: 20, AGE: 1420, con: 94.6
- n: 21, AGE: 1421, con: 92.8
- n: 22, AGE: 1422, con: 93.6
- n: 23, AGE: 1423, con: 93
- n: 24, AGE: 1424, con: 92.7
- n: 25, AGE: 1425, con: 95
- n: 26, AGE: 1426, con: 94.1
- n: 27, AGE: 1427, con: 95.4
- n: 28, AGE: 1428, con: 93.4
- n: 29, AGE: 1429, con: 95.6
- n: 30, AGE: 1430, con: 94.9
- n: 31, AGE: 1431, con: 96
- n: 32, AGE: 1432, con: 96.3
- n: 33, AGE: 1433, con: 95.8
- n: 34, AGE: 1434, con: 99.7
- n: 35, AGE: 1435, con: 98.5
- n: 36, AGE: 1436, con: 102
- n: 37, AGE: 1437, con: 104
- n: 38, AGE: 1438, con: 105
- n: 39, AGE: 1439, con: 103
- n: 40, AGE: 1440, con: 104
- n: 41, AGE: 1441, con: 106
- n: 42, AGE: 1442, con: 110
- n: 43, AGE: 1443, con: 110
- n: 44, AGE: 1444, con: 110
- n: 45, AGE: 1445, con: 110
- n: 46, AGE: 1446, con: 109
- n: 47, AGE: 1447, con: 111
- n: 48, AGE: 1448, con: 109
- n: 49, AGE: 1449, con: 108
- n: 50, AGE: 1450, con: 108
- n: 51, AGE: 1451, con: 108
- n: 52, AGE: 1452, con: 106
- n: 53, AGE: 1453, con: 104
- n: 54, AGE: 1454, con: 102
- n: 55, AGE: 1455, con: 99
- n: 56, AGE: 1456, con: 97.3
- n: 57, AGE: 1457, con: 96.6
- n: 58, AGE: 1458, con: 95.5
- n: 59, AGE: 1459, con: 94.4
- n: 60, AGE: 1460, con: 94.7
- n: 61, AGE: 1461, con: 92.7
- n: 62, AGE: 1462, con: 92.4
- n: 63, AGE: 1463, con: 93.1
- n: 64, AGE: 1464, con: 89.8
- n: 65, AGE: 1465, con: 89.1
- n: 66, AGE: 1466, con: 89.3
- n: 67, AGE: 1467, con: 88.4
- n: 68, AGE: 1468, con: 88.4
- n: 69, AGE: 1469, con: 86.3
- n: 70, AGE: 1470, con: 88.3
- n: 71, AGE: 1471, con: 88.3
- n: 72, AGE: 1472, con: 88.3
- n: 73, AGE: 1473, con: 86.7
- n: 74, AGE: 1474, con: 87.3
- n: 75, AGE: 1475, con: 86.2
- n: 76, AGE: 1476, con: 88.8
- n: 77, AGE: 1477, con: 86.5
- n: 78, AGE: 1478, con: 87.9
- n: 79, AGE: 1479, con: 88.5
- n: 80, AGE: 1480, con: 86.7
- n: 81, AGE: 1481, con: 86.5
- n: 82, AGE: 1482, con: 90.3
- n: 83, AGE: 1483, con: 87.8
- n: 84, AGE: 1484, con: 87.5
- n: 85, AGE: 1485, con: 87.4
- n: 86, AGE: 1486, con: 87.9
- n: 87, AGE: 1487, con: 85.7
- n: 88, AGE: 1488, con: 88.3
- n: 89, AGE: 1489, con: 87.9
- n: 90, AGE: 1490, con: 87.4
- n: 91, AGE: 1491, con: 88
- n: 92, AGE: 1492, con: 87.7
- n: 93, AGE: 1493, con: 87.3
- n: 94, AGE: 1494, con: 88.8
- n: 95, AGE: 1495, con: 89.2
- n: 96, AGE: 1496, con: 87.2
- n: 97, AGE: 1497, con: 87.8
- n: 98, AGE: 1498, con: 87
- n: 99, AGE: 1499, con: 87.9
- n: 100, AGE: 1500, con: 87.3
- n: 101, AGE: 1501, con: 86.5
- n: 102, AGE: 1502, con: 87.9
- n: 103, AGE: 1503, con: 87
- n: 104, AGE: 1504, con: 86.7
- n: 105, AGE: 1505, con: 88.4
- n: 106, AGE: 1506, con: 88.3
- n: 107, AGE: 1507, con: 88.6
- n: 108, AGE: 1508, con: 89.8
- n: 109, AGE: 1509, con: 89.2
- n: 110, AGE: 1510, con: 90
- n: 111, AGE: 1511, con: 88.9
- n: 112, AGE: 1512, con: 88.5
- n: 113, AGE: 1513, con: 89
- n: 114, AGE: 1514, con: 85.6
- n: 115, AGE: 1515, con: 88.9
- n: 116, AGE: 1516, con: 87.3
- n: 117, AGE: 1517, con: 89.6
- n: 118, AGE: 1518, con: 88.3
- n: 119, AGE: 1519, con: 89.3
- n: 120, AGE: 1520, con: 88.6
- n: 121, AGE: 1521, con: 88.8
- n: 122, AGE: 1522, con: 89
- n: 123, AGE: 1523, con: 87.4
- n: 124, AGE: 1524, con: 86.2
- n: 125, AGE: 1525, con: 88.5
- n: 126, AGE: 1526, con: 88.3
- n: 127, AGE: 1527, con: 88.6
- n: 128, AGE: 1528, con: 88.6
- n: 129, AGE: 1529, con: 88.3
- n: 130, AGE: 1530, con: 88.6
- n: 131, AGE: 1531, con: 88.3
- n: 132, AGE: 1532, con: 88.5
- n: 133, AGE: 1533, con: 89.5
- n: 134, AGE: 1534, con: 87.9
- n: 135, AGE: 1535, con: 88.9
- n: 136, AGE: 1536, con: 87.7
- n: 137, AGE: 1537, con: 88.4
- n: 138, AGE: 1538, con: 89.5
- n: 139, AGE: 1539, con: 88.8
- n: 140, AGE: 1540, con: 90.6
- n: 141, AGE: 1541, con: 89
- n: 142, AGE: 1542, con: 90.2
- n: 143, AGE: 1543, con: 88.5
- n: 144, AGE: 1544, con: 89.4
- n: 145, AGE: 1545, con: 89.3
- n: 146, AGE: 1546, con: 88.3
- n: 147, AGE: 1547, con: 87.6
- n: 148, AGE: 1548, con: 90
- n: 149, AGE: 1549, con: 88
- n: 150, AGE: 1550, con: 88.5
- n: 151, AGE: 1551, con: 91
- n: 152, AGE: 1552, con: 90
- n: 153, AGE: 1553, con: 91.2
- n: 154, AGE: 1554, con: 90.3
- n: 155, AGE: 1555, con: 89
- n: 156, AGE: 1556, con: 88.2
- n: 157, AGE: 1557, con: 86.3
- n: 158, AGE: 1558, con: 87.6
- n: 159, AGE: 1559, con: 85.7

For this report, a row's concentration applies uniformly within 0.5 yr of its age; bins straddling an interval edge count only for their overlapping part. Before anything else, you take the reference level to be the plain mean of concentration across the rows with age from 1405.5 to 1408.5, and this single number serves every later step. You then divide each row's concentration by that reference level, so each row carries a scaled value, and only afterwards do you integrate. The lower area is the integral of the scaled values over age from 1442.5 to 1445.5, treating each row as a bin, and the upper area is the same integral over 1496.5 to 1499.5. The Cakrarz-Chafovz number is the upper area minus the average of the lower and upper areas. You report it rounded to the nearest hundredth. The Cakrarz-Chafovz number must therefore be -0.36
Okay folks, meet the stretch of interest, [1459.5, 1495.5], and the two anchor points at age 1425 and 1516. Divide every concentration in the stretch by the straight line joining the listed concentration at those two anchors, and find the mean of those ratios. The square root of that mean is 0.99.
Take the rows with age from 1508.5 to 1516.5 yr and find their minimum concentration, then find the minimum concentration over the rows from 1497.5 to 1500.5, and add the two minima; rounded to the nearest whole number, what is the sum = 173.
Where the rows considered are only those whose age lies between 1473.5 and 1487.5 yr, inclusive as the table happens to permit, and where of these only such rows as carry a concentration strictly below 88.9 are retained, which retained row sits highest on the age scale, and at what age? 1487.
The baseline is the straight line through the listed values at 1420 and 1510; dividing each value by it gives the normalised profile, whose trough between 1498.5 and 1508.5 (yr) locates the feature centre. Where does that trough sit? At 1501 yr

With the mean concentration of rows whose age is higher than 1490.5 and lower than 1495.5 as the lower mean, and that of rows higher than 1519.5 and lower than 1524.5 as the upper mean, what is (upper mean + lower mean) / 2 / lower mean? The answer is 1.00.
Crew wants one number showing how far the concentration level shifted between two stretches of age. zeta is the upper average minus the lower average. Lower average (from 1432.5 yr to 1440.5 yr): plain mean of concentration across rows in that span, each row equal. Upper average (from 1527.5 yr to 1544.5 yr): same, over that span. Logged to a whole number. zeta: -13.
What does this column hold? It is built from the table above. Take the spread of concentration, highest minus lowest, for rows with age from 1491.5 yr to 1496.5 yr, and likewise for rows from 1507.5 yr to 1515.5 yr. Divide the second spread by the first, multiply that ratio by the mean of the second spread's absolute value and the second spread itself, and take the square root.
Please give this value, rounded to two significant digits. 3.1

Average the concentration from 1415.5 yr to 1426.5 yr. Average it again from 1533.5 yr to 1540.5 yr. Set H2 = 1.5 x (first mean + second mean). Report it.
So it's 274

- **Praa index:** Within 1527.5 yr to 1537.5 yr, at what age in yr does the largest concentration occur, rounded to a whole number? 1533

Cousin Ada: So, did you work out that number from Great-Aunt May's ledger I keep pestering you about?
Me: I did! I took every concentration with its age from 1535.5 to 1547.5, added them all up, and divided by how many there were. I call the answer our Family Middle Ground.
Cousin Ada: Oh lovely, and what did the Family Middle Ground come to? 89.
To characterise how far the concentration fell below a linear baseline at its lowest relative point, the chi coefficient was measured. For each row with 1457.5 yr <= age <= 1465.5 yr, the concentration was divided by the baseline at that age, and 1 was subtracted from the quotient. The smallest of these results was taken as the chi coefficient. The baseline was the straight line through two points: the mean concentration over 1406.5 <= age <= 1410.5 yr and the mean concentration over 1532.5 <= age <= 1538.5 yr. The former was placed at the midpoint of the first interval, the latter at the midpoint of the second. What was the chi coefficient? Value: -0.03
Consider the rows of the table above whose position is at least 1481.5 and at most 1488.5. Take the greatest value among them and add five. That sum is 95.3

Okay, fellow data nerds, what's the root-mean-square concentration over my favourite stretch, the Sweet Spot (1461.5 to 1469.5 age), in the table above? 90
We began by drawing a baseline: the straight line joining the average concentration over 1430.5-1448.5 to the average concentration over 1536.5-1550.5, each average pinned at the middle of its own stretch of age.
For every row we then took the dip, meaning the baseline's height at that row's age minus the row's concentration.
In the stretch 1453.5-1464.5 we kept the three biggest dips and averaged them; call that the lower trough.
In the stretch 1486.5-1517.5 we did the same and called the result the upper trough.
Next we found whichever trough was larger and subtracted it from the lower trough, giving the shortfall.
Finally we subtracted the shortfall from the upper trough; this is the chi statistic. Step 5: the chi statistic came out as 11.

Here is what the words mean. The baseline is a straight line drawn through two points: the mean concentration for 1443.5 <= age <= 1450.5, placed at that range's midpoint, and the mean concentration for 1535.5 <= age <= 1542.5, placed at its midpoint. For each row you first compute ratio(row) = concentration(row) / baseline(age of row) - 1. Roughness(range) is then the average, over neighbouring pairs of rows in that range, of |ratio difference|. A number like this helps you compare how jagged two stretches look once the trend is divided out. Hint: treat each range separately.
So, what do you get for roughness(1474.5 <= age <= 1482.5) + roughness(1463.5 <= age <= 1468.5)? 0.0223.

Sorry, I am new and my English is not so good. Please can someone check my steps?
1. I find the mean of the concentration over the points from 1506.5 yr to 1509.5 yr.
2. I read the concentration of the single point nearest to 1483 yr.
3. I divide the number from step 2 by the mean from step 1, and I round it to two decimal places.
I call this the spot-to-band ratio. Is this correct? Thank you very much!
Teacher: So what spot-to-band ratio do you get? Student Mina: 0.98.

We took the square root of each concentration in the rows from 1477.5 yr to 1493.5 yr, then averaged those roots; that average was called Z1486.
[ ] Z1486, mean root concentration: 9.36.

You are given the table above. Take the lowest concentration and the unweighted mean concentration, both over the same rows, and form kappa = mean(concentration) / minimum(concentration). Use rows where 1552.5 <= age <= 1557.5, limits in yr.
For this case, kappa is 1.03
